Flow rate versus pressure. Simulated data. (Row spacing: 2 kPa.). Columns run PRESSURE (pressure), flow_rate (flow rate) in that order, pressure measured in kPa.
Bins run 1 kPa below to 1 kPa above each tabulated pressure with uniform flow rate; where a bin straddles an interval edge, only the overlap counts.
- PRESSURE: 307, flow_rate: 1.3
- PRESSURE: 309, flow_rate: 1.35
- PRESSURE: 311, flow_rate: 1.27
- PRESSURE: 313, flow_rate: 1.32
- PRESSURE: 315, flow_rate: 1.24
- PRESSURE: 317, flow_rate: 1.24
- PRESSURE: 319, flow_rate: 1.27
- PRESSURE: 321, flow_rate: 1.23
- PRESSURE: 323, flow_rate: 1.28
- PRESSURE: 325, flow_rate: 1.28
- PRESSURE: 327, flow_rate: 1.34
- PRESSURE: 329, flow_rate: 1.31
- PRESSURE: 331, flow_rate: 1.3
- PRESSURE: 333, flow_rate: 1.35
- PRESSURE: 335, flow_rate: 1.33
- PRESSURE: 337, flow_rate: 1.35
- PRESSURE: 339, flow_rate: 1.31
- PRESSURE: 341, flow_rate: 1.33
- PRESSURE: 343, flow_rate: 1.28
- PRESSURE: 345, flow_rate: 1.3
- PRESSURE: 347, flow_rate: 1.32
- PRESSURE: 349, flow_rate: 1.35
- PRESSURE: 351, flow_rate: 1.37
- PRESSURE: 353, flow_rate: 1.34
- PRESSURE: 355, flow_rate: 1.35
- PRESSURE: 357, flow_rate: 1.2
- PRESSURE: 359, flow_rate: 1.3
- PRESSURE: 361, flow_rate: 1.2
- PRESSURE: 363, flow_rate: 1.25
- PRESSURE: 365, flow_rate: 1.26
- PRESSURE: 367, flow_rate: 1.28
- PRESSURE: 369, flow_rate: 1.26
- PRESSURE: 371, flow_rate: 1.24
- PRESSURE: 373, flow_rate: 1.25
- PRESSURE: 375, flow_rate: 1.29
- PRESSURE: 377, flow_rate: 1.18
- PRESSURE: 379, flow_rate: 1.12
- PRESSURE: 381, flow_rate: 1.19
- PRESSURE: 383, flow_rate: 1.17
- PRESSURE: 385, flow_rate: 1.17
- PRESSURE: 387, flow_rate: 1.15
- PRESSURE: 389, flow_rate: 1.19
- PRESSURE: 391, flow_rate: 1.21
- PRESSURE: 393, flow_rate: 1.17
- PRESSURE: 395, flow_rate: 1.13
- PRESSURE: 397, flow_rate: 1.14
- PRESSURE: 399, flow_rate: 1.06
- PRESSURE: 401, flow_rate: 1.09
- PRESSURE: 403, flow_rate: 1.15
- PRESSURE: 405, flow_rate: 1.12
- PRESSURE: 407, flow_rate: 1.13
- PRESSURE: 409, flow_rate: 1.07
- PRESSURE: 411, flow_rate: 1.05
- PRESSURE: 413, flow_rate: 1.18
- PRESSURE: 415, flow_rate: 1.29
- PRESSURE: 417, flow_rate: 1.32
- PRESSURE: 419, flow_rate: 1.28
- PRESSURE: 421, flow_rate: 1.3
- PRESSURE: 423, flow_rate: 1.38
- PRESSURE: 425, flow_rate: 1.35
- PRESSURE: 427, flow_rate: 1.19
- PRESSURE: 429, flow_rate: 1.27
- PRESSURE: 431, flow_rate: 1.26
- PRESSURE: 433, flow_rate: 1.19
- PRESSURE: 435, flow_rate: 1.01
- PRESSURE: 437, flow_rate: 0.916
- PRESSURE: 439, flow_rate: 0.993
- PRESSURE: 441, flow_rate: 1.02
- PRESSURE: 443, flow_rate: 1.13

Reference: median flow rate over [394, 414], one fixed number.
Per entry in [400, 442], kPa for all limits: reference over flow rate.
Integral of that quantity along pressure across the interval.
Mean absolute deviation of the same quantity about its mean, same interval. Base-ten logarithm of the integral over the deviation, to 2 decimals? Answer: 2.65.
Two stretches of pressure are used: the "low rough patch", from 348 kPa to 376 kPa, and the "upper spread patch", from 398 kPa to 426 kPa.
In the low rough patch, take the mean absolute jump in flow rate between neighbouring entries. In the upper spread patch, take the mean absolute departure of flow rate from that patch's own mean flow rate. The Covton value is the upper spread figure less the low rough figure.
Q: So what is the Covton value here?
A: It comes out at 0.06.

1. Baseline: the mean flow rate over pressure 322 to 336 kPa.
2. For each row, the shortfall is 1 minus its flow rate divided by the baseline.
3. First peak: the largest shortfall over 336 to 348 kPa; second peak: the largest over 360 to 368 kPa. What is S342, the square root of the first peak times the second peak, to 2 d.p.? 0.05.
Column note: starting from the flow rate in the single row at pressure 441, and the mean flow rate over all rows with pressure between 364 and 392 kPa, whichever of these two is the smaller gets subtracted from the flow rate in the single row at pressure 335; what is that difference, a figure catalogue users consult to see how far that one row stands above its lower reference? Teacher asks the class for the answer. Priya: 0.31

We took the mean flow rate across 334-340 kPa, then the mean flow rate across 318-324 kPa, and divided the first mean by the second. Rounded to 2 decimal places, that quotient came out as 1.06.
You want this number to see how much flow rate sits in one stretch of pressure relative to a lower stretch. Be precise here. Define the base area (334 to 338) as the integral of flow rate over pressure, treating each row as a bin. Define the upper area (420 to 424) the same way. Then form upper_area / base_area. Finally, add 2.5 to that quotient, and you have 3.5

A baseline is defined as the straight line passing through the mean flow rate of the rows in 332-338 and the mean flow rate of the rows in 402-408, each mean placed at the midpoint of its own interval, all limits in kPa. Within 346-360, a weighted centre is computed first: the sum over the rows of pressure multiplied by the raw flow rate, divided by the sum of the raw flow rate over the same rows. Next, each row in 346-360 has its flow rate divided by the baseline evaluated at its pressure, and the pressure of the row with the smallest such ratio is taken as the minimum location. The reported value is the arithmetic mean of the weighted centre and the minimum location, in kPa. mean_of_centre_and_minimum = 355.0 kPa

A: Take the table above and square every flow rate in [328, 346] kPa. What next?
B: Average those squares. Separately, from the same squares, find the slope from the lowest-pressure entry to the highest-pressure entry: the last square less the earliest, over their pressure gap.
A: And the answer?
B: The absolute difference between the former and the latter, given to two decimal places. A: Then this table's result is 1.74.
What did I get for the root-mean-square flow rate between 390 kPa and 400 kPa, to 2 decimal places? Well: 1.14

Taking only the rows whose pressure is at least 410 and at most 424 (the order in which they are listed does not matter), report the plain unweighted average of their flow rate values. 1.26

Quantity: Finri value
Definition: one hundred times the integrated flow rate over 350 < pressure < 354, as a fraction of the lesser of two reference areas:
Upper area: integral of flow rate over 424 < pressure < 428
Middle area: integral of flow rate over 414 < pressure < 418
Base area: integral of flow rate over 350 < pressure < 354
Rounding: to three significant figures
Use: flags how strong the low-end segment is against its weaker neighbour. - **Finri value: 107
